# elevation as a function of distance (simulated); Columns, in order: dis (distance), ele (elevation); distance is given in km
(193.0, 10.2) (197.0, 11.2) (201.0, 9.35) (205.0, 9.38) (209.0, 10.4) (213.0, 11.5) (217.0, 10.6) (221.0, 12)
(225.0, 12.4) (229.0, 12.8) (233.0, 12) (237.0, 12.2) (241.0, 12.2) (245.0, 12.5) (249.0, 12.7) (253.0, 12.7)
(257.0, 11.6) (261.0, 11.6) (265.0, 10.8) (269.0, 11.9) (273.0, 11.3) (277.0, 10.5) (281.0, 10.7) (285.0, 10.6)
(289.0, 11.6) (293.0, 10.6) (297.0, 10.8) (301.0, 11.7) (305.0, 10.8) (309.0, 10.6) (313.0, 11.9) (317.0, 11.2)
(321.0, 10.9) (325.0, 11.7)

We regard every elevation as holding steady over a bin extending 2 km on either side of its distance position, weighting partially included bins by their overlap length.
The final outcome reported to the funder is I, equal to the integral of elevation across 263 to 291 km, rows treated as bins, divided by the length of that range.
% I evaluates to 11.06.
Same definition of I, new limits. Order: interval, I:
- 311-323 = 11.33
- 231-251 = 12.32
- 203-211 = 9.89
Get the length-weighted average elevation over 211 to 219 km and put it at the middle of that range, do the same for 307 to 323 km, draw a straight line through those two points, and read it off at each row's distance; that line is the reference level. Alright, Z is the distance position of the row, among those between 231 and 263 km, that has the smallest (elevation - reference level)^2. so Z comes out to 261.0 km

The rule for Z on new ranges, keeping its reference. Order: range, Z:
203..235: 213.0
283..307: 297.0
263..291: 273.0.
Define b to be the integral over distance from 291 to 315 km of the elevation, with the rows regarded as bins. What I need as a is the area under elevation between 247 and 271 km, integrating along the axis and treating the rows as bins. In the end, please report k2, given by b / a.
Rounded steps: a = 285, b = 266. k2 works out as 0.93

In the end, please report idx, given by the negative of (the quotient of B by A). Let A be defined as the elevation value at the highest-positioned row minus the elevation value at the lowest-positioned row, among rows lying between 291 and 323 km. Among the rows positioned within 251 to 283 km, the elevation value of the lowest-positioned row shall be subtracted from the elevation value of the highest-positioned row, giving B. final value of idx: 6.7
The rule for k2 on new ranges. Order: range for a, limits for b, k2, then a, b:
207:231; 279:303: 0.95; 279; 264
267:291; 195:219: 0.94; 266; 250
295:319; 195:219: 0.93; 268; 250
